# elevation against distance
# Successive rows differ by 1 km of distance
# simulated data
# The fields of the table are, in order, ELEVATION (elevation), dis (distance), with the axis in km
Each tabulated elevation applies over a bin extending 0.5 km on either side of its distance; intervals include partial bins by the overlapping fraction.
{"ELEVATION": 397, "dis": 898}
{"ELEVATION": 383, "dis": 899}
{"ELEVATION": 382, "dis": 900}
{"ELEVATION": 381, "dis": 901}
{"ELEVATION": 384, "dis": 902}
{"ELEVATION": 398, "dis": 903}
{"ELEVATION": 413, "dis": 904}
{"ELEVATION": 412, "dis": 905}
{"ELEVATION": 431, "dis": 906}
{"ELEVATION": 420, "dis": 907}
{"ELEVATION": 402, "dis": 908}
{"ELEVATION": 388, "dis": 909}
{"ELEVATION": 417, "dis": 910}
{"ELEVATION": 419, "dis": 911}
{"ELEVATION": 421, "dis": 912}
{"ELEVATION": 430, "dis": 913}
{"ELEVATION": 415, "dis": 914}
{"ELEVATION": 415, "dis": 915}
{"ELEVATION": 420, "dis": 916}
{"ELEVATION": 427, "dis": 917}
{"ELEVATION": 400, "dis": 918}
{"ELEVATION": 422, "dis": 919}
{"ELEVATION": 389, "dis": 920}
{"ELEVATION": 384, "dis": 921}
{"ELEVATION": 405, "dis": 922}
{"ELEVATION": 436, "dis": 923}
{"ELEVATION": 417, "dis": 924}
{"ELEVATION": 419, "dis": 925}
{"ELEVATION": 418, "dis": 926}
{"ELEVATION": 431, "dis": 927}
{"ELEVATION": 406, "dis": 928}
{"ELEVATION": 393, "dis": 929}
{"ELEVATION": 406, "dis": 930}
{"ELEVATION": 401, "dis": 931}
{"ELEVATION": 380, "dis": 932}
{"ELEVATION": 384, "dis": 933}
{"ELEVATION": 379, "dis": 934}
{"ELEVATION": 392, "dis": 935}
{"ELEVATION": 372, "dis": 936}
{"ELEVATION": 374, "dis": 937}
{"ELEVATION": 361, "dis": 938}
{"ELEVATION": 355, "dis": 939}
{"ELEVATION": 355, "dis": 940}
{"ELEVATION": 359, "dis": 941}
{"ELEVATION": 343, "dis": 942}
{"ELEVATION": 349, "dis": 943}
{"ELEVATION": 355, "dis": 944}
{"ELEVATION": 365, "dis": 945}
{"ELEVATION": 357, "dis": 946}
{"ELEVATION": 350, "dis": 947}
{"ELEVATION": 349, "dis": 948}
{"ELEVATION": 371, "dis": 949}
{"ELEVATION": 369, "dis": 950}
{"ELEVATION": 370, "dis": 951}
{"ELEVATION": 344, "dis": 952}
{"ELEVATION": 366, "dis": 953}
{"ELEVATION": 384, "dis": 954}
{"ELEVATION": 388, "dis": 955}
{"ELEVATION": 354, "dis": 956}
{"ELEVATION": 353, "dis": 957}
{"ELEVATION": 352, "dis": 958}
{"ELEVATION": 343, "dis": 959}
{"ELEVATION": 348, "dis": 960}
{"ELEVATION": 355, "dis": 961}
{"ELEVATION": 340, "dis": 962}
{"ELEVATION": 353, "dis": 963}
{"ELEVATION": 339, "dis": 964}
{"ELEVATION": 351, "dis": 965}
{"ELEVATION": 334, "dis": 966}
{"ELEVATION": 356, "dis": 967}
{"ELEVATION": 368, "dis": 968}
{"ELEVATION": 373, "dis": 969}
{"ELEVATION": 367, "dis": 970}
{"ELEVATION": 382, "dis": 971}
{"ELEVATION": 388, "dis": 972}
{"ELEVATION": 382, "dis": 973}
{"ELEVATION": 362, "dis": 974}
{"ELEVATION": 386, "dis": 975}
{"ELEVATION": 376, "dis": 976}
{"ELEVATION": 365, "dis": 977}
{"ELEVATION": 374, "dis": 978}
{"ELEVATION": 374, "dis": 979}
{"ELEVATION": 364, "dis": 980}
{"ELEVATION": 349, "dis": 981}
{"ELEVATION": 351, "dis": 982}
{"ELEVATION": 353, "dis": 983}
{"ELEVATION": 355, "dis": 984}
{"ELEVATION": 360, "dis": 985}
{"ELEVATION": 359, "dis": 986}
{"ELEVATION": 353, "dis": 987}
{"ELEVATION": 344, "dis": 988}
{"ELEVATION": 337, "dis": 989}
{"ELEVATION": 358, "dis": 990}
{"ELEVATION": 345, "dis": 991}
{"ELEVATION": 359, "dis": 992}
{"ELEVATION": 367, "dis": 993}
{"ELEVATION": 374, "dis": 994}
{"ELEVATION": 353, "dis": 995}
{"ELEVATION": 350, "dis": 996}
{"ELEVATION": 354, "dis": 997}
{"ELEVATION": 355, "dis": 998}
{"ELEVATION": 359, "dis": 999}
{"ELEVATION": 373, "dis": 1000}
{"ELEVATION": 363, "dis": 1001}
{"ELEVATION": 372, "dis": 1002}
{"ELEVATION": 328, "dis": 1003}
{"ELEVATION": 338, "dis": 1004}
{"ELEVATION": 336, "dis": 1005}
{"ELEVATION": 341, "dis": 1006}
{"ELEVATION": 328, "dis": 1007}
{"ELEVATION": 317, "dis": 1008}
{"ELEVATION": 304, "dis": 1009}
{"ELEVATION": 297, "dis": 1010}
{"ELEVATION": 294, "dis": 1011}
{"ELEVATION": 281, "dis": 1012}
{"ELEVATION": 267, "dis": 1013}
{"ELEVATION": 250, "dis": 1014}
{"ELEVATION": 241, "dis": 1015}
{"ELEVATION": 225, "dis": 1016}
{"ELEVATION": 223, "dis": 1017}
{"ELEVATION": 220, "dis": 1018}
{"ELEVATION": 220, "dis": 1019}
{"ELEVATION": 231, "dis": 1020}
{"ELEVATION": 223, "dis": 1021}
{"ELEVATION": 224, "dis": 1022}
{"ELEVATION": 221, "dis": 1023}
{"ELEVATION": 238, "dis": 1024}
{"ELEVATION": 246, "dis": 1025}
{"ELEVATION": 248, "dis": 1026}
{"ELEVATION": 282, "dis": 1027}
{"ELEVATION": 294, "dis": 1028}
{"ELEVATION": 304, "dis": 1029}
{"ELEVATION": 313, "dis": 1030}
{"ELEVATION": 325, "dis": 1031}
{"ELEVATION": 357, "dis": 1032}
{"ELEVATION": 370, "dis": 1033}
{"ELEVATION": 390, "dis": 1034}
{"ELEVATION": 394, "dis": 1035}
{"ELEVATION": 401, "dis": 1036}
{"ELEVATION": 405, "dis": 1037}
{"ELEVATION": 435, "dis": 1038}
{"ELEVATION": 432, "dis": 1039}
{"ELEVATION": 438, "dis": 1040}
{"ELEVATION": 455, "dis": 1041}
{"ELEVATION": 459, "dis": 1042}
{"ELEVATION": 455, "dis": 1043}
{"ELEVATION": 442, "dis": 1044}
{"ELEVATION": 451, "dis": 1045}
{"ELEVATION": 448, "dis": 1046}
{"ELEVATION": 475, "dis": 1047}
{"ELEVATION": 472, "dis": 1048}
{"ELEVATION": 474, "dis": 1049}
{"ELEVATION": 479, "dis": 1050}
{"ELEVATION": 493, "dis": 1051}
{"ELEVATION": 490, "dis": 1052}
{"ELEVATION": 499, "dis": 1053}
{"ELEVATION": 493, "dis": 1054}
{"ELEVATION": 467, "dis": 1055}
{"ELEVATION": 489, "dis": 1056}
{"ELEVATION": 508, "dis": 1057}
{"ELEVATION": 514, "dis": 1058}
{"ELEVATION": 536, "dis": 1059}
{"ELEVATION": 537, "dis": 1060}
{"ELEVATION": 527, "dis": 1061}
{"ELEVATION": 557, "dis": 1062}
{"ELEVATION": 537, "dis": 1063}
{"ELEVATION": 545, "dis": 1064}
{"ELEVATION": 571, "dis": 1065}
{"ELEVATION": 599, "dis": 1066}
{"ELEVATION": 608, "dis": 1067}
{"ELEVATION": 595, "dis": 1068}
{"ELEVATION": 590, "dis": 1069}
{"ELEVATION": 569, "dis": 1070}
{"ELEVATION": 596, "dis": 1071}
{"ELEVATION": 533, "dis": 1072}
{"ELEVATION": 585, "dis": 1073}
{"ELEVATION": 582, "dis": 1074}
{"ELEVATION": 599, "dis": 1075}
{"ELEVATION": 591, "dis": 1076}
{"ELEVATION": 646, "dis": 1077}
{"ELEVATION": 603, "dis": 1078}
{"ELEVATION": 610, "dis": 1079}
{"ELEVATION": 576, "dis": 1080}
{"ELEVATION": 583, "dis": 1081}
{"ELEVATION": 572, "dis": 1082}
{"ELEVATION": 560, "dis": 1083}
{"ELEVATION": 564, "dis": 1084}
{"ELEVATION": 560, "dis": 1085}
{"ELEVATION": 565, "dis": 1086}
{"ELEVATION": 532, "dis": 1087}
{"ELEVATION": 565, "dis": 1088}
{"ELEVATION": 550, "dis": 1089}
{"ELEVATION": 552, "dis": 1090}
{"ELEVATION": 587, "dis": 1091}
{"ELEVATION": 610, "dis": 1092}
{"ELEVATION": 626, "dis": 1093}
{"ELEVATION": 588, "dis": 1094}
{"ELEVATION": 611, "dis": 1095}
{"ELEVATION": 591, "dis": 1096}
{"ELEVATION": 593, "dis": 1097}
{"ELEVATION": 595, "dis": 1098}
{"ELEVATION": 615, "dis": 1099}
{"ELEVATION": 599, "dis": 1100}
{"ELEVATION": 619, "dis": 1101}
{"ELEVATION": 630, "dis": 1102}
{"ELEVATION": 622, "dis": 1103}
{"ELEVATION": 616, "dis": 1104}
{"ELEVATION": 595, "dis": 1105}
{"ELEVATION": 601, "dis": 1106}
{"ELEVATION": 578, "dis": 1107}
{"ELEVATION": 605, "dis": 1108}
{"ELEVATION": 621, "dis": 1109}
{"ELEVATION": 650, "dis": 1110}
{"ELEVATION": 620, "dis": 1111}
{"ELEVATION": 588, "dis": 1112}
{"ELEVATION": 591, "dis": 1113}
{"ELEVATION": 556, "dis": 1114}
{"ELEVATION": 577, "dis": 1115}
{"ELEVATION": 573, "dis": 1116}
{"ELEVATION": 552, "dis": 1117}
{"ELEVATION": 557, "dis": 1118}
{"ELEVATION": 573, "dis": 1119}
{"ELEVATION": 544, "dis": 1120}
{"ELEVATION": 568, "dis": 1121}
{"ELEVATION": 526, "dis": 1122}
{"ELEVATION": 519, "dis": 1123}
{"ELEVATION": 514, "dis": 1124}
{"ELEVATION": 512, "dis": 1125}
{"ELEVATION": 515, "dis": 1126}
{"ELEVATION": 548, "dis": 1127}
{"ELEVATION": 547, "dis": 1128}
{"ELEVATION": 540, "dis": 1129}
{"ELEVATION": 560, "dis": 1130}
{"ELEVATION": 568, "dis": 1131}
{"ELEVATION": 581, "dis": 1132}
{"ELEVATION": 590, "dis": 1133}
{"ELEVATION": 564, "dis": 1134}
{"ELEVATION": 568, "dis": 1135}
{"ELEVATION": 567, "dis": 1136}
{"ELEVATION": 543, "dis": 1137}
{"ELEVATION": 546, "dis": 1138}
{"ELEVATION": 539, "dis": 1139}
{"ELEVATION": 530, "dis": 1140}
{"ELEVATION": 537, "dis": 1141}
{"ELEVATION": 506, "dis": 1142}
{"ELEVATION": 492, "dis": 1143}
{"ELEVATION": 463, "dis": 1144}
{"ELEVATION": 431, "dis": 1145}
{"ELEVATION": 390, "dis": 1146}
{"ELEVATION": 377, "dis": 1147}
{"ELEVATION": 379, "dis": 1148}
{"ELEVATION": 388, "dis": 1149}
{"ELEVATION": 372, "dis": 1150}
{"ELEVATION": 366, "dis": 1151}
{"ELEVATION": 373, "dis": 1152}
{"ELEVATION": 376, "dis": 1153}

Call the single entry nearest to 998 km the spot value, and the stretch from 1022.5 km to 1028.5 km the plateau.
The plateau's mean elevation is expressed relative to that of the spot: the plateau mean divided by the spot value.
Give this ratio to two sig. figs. 0.72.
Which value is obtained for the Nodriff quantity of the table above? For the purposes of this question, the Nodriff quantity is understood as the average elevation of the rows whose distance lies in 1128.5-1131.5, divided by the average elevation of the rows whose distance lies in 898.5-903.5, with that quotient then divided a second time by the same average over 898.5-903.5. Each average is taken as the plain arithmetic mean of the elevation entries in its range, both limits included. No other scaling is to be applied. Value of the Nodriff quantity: 0.0037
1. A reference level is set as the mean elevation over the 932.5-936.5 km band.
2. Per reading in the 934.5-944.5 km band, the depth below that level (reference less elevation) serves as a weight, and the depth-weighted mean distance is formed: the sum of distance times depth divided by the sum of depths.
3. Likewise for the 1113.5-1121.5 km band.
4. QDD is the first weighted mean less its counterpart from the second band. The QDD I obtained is -176.4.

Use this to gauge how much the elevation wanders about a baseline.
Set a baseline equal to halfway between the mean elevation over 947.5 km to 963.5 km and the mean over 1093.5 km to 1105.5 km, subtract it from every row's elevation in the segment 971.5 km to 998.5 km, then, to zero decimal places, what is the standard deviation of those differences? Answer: 13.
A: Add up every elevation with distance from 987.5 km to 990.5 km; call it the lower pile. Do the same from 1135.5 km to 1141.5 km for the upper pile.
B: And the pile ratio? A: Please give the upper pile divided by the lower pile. 3.1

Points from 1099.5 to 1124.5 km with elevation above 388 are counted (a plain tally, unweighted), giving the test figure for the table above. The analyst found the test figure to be 25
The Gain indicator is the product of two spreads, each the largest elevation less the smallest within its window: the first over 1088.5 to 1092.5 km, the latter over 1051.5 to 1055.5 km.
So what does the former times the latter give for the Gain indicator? 1920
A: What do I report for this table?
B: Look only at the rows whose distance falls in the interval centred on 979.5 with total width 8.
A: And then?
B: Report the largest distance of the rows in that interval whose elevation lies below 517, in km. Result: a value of 983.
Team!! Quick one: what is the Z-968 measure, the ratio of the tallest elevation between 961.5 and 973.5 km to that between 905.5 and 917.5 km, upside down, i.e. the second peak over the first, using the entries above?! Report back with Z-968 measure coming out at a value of 1.11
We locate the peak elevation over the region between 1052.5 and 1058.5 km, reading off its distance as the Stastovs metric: 1058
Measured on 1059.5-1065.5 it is 1065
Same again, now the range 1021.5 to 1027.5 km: 1027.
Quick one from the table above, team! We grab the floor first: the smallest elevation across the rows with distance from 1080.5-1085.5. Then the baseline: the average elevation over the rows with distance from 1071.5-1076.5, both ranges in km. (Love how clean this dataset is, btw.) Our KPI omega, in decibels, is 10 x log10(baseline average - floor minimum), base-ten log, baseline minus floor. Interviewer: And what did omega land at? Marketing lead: 13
